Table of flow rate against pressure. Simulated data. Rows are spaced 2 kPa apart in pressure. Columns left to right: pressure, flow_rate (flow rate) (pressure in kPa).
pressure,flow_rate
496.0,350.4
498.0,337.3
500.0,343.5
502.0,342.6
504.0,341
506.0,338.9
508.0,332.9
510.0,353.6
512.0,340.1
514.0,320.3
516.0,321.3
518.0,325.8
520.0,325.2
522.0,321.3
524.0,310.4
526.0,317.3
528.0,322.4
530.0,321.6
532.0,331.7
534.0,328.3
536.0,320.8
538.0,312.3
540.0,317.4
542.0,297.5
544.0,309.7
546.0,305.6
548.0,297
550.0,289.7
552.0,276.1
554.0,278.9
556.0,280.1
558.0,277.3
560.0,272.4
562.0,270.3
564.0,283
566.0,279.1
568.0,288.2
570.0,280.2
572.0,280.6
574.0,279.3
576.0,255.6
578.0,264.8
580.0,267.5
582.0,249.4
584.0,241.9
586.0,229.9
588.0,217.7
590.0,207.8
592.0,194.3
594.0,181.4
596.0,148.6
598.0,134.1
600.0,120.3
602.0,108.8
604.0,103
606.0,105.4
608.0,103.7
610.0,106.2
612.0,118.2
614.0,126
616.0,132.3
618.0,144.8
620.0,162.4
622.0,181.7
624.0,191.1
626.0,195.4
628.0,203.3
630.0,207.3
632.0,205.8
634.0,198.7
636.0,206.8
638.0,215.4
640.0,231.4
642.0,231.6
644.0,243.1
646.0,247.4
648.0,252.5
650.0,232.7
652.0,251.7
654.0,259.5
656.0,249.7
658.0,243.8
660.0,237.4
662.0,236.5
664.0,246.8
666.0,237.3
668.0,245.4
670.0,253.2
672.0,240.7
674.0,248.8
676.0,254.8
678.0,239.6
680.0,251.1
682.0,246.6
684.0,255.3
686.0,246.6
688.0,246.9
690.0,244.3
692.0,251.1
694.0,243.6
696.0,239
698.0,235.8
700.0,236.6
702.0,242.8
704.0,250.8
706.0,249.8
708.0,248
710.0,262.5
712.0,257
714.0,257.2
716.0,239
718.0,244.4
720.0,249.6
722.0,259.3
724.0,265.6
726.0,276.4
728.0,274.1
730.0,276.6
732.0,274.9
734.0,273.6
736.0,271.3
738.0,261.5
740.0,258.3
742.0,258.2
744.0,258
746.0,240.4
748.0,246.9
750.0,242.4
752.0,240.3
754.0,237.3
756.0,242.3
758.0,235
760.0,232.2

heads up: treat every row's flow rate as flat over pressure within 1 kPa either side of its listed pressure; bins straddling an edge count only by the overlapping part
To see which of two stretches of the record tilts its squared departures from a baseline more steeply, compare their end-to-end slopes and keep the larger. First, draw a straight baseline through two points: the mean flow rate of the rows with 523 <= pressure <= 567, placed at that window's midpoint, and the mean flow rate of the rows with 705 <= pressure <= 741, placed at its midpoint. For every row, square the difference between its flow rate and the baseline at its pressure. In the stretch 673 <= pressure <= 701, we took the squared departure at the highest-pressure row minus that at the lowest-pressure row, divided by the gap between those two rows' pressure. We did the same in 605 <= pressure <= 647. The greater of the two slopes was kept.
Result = 13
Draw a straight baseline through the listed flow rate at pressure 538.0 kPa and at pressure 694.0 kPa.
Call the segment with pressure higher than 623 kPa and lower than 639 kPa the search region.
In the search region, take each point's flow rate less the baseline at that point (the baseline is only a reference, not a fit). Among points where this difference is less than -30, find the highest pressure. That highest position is 638.0 kPa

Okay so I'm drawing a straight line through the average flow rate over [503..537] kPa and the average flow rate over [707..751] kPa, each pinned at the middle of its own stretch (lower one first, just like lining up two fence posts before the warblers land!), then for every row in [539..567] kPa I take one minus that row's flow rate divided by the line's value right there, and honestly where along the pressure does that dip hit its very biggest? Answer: 562.0 kPa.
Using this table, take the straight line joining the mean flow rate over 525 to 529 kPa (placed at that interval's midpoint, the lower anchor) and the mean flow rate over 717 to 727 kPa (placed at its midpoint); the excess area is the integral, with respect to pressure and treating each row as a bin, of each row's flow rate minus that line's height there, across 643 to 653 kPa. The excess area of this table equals -366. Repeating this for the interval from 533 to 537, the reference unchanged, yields 29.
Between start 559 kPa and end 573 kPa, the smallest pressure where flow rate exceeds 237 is 560.0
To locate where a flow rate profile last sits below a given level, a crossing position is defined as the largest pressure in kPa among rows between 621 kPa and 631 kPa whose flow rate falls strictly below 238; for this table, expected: 630.0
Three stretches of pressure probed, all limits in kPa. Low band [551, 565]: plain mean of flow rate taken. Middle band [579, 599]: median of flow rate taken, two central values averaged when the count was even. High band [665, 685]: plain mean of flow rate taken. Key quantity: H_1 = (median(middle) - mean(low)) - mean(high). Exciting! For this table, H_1 -311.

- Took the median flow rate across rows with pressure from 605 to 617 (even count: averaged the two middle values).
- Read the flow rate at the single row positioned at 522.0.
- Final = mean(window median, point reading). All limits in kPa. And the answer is 217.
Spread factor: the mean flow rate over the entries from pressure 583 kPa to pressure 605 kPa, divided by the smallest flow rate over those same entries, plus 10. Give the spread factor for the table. 11.7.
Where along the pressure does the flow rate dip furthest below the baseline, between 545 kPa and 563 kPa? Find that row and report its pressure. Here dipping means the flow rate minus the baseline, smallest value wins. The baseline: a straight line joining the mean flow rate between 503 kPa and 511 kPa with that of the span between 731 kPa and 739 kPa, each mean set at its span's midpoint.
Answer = 562.0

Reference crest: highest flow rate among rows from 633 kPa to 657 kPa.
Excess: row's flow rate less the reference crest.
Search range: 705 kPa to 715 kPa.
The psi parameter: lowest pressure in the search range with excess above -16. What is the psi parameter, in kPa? 706.0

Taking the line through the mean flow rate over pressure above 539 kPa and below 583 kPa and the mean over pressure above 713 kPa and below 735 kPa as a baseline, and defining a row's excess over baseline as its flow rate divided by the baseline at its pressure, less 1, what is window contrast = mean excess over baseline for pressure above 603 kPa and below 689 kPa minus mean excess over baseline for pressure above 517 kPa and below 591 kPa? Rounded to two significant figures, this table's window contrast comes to -0.24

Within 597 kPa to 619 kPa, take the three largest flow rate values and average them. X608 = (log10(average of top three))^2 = 4.57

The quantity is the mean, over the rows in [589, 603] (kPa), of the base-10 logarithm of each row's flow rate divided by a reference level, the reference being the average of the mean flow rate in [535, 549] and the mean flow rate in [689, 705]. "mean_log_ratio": -0.26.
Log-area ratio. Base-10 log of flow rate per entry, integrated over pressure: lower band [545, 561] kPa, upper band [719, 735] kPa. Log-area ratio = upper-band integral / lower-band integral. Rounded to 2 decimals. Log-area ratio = 0.99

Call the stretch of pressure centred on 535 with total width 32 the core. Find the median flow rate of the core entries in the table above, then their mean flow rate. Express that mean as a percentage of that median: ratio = 99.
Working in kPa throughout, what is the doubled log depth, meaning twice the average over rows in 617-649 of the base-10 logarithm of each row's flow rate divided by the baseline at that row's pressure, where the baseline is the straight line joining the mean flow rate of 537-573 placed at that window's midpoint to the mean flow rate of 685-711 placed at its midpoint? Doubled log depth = -0.22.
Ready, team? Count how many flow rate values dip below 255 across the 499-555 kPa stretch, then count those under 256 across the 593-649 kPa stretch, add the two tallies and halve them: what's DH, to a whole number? 14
